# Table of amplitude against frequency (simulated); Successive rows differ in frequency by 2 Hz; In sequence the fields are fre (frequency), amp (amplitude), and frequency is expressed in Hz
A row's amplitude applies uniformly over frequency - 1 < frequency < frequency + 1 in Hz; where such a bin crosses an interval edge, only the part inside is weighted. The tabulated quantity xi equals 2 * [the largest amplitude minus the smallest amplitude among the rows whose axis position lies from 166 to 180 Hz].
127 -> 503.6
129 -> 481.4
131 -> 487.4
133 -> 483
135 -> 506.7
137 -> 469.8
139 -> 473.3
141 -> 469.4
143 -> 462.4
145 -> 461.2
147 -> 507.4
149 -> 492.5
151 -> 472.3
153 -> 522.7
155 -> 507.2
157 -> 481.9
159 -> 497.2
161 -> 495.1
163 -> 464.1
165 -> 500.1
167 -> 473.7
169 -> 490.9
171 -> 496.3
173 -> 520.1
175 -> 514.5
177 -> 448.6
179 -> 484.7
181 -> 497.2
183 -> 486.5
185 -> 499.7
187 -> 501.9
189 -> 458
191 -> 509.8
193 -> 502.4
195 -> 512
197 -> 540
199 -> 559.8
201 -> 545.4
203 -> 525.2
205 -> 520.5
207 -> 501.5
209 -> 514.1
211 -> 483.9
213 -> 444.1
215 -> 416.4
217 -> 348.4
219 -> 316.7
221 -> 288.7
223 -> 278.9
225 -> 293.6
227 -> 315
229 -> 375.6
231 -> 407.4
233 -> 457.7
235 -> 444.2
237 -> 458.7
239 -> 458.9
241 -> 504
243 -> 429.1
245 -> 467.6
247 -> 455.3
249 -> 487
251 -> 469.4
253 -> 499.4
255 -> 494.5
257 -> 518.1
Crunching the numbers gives 143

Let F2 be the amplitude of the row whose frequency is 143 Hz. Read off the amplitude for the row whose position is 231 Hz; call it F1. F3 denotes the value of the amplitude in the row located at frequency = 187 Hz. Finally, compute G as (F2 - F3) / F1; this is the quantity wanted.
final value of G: -0.10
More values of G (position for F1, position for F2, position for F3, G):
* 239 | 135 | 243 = 0.17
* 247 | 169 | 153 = -0.07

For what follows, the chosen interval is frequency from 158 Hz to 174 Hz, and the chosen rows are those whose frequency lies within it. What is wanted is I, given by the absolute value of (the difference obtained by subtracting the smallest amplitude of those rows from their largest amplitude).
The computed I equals 56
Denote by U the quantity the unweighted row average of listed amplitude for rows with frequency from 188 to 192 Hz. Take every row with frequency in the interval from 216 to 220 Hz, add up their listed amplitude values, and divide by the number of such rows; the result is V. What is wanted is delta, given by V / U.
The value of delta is 0.69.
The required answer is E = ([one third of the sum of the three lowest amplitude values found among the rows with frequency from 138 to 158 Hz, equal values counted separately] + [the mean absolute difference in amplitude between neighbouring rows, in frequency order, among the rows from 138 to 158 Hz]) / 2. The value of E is 242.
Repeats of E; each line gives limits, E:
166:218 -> 213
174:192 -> 247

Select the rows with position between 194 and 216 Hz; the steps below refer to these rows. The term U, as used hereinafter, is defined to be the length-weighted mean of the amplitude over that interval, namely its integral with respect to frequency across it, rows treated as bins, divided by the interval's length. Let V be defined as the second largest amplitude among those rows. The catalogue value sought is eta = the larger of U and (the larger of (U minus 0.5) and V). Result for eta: 545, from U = 506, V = 545.4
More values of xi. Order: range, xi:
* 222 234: 358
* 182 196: 108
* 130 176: 123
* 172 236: 562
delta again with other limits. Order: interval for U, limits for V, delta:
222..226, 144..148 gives 1.69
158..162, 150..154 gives 1.00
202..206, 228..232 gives 0.75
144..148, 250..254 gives 1.00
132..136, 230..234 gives 0.87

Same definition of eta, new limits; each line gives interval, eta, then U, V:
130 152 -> 507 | 480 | 506.7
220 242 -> 459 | 389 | 458.9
